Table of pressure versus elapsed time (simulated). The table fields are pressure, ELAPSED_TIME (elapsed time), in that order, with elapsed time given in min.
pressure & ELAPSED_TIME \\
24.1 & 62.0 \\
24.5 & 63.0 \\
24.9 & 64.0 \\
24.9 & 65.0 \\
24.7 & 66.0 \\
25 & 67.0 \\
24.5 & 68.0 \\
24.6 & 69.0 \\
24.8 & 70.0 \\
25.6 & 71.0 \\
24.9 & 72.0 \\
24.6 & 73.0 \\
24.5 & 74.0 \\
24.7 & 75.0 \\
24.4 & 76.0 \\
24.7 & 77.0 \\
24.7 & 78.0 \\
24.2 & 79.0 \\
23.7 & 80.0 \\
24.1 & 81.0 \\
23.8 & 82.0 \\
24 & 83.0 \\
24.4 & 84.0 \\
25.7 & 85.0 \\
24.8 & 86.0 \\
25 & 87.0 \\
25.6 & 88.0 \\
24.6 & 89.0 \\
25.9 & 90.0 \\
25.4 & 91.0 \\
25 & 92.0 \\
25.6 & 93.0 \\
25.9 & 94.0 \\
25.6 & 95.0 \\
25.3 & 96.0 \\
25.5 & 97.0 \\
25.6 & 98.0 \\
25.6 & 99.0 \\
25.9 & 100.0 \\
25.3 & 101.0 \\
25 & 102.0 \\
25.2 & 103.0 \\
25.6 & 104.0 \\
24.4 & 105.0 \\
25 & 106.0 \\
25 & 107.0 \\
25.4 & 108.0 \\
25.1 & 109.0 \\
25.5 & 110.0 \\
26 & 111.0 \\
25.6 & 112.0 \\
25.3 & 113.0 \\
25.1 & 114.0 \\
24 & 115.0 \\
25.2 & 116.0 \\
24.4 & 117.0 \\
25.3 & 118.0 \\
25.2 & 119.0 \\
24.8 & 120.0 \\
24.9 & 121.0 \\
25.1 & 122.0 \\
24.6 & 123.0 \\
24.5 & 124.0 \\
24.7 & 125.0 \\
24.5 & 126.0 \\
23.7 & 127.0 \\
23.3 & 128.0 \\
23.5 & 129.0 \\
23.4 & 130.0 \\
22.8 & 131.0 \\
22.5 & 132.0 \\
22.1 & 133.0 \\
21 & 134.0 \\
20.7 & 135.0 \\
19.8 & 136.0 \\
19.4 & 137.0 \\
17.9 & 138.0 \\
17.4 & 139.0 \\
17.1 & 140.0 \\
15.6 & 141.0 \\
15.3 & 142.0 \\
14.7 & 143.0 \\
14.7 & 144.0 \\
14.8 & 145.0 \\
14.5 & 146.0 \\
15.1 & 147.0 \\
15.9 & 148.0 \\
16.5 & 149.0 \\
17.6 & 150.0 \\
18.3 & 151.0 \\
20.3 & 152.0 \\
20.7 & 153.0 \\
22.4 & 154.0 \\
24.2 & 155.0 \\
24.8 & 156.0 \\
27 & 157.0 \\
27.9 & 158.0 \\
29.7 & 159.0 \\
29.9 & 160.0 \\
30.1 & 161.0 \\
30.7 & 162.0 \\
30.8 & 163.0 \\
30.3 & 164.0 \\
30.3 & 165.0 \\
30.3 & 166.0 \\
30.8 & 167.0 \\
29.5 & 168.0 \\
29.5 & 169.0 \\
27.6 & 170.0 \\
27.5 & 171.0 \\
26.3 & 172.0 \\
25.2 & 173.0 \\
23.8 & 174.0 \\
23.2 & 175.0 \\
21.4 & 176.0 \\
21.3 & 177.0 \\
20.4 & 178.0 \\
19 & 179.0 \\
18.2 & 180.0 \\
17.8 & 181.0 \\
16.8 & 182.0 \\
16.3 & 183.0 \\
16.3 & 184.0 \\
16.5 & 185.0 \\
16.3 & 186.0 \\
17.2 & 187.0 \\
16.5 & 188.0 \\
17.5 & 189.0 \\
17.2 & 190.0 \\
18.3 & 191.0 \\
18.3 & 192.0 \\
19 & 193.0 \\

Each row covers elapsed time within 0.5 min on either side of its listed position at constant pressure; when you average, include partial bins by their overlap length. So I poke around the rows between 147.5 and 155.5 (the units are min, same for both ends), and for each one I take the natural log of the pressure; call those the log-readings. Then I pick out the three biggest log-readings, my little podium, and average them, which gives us 3.11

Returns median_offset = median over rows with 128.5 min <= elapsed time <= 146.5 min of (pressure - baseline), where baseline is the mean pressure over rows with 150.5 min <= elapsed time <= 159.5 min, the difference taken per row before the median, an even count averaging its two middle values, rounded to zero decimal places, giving -5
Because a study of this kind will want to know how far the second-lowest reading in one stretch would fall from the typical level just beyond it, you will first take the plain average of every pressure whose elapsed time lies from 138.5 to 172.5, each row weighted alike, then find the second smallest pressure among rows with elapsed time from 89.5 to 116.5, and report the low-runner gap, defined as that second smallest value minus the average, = 1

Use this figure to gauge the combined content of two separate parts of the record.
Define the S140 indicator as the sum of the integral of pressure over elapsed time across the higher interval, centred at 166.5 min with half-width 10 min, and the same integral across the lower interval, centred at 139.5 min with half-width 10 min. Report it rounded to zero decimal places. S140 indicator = 923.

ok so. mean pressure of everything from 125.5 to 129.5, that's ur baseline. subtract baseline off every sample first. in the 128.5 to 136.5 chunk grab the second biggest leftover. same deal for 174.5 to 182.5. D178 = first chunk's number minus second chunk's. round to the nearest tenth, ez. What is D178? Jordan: 2.0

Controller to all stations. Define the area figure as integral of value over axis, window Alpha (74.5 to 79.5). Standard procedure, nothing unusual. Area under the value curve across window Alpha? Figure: 123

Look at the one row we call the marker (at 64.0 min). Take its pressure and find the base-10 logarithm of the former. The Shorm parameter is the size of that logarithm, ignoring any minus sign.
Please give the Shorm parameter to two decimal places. 1.40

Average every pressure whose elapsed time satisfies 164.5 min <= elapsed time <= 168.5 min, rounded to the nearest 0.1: 30.2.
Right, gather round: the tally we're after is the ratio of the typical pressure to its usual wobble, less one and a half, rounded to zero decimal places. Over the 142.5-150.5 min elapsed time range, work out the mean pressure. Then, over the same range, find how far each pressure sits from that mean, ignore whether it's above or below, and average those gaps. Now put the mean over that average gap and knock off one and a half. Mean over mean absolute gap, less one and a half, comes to 16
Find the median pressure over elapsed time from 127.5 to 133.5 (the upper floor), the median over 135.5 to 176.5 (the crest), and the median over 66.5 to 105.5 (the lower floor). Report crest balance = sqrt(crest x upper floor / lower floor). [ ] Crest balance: 4.6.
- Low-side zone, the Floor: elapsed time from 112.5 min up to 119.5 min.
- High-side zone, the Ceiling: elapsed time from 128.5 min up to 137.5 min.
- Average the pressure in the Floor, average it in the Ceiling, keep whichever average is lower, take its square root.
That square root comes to 4.66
